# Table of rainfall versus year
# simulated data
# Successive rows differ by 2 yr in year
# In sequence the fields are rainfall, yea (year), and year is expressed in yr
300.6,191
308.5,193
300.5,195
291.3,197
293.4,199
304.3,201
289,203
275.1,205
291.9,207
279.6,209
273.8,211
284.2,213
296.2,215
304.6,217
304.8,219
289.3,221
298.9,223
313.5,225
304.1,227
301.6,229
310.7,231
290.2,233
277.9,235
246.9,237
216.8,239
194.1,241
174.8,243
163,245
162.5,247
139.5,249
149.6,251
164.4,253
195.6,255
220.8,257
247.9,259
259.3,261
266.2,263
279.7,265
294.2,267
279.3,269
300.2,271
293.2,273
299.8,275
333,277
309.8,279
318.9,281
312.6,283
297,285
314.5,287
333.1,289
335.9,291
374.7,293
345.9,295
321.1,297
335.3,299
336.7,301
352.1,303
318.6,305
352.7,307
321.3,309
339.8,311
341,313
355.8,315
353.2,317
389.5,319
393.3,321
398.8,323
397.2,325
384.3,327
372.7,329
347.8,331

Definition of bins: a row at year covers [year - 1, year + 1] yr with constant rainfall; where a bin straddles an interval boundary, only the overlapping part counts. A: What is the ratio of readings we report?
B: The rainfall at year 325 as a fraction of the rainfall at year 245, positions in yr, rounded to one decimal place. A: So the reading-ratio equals 2.4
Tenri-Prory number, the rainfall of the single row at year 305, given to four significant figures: 318.6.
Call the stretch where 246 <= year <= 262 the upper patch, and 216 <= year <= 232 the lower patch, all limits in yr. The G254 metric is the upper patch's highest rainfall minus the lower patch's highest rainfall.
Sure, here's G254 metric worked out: -54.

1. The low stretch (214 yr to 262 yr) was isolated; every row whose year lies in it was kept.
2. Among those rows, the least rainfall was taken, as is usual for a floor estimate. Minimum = 139.5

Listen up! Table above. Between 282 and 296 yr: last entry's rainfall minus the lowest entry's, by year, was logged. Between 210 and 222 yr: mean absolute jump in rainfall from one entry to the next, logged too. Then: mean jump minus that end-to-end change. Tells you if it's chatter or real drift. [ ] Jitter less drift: -24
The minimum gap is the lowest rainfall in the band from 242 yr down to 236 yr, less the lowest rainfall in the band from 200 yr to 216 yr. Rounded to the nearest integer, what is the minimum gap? -80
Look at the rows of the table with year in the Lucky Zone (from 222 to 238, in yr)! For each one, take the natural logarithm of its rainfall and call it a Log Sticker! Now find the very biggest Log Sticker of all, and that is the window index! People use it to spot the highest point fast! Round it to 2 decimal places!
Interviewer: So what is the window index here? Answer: 5.75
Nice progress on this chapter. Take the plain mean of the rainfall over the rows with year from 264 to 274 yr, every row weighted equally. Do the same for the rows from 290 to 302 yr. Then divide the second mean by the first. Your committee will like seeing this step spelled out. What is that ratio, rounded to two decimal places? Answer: 1.18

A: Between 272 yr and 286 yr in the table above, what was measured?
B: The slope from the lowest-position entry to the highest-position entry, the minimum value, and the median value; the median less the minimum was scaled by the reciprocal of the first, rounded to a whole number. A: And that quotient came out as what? 52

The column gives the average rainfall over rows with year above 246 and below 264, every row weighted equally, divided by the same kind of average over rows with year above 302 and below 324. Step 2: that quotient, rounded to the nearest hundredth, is 0.56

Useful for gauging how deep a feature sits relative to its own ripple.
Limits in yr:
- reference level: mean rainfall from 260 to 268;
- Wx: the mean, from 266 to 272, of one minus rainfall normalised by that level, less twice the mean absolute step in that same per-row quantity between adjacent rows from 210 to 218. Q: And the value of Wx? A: -0.13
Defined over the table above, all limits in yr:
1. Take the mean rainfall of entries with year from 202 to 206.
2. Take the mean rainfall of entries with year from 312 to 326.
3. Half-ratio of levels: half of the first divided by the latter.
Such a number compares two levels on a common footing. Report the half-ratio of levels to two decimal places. 0.38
